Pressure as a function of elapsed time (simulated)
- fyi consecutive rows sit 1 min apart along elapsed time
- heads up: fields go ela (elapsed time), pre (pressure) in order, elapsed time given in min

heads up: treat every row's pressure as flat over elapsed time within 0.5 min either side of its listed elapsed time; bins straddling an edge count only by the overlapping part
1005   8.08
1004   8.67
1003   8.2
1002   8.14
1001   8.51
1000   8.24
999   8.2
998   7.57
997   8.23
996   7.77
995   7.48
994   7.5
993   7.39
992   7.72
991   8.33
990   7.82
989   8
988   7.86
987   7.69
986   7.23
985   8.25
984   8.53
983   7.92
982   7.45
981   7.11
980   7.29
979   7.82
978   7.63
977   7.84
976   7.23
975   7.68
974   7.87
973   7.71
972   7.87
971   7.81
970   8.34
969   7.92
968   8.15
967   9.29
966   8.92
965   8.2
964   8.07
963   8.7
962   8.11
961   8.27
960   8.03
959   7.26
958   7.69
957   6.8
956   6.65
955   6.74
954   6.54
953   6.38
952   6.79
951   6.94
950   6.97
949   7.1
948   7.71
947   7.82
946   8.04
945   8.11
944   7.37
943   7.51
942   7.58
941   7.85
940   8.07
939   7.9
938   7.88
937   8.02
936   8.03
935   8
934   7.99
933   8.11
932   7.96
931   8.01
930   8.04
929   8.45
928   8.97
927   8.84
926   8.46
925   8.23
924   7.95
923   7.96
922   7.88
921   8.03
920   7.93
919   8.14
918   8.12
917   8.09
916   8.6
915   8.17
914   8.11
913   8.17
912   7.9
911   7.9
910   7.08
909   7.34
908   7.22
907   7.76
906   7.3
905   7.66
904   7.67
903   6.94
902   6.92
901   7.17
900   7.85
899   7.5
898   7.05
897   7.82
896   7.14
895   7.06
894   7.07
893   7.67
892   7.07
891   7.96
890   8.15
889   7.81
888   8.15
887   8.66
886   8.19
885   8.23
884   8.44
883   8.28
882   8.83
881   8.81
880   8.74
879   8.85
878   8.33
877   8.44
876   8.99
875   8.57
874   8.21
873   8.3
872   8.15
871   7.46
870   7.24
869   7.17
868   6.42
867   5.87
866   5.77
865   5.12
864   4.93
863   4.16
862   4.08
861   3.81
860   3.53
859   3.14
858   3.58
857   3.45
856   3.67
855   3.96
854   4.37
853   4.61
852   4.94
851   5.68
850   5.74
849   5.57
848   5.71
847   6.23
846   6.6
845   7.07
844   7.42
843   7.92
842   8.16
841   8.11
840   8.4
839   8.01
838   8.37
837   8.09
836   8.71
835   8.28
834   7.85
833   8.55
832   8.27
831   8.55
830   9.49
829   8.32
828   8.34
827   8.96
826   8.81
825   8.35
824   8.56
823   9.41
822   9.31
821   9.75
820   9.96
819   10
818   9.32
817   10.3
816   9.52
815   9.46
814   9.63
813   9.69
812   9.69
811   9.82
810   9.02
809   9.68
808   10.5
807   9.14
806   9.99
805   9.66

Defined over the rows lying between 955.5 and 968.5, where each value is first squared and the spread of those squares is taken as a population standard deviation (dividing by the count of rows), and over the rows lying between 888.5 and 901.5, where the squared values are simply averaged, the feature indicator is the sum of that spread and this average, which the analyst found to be 68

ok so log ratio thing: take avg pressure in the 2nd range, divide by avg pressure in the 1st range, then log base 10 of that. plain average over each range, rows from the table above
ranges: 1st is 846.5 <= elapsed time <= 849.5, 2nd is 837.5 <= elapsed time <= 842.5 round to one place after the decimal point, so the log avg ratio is 0.1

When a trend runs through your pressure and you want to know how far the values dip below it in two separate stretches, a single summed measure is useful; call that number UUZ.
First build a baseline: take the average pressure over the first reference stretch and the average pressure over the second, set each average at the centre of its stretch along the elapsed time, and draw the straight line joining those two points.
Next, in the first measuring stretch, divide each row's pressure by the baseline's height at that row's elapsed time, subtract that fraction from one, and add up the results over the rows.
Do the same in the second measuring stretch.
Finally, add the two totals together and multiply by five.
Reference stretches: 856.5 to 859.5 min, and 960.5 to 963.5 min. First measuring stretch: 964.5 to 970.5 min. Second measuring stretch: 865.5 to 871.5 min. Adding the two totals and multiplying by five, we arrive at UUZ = -21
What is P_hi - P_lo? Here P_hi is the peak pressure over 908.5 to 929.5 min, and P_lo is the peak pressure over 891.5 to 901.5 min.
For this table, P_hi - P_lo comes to 1.1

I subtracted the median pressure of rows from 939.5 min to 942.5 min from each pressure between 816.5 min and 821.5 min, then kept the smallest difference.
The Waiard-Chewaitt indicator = 1.47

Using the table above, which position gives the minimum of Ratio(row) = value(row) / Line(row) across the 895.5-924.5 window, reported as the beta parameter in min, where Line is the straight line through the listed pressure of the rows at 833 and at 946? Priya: 902 min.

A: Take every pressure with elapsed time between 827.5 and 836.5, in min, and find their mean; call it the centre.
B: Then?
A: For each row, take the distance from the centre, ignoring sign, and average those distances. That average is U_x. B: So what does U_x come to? 0.30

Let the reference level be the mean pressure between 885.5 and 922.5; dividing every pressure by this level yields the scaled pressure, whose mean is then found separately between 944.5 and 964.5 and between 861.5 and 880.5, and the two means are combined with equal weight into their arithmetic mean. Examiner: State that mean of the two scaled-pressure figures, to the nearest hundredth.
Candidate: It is 0.94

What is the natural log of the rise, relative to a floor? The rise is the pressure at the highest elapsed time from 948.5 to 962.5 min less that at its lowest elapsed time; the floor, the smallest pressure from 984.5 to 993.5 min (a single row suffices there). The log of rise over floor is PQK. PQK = -1.97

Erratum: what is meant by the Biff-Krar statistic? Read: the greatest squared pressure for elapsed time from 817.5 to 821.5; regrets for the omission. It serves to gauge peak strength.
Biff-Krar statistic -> 100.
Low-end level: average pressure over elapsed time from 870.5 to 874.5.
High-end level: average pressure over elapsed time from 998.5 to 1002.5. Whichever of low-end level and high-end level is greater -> 8.27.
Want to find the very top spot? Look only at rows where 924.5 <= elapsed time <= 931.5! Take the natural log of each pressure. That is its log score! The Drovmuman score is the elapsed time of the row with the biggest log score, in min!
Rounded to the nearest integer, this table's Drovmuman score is 928 min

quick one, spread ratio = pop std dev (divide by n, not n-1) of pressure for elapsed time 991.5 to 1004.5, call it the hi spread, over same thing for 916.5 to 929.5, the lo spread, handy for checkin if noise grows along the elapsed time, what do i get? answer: 1.2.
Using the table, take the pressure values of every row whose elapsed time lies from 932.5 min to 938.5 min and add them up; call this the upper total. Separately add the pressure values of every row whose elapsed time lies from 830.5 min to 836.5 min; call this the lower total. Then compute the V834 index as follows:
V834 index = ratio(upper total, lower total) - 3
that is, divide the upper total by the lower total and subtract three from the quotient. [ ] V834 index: -2.0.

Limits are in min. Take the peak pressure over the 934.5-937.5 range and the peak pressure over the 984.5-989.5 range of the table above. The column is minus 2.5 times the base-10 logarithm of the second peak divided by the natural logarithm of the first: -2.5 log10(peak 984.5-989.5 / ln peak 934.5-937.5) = -1.49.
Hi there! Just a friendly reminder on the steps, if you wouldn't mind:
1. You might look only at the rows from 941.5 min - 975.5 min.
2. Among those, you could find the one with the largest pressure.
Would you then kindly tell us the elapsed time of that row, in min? 967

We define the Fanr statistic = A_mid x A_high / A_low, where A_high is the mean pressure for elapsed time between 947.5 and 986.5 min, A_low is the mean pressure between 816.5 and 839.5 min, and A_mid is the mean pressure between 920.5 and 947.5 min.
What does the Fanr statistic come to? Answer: 7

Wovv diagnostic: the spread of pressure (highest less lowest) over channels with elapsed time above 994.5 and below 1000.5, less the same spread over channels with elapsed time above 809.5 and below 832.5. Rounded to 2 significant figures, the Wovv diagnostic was -1.3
